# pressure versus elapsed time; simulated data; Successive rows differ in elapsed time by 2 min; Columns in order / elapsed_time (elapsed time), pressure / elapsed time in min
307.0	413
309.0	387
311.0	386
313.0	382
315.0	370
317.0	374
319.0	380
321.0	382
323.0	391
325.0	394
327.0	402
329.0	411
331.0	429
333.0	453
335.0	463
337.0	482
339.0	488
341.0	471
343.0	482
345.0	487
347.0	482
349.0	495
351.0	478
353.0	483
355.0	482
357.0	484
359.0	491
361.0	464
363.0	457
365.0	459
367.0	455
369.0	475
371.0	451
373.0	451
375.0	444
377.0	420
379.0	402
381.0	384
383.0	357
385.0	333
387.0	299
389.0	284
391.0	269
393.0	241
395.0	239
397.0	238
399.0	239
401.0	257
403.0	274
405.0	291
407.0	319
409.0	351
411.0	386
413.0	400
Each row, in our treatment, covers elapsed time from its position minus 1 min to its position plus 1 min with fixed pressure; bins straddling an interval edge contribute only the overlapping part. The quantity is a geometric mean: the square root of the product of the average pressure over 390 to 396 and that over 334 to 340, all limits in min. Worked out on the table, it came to 345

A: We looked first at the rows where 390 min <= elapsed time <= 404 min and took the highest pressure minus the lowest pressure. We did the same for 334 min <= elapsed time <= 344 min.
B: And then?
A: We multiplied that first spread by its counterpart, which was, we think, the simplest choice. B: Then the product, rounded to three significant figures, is 900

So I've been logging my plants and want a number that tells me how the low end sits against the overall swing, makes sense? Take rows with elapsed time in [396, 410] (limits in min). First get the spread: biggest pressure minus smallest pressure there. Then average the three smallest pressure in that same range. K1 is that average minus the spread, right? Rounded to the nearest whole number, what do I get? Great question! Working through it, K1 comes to 132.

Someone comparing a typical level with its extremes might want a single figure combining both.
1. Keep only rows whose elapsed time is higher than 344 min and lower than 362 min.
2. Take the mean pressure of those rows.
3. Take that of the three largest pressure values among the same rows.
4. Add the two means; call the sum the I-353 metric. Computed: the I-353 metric 974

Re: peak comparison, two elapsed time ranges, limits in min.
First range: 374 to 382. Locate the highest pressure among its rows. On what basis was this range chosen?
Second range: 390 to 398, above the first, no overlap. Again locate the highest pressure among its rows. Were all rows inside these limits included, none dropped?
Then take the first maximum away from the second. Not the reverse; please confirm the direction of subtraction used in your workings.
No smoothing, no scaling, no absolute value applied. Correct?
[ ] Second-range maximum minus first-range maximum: -175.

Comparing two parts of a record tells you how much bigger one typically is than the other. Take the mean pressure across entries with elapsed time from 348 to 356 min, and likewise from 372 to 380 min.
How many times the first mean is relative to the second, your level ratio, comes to 1.13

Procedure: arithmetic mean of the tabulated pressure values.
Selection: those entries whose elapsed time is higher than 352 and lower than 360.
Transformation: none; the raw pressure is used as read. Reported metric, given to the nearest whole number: 485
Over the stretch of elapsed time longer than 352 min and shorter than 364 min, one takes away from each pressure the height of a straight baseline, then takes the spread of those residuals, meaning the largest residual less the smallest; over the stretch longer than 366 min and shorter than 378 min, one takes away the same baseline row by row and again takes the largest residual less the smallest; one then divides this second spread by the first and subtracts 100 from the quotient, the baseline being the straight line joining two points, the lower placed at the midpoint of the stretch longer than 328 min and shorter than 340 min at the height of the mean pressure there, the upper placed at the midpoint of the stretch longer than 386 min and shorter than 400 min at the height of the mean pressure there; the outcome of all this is -99.0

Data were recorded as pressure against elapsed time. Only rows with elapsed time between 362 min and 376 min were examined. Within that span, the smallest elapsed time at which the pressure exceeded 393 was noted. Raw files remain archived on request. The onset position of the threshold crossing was 363.0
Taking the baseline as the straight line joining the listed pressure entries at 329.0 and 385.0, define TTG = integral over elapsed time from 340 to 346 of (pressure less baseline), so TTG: 531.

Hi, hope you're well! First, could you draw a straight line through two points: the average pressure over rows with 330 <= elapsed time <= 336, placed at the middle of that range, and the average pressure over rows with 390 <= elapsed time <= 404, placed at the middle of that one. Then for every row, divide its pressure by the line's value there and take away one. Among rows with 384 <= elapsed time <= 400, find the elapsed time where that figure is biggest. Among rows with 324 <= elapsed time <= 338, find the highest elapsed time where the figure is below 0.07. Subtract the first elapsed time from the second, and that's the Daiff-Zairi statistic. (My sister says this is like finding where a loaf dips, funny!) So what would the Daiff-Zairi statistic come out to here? -50 min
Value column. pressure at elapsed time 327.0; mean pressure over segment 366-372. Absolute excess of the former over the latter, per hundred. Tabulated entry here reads 0.58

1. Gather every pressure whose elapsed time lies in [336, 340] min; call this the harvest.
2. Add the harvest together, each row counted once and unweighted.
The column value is 970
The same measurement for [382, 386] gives 690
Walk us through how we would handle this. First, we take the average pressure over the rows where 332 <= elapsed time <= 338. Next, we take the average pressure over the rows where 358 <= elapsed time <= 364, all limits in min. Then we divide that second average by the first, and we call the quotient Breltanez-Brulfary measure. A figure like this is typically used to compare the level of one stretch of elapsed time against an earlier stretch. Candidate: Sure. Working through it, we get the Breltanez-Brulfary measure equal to 1.01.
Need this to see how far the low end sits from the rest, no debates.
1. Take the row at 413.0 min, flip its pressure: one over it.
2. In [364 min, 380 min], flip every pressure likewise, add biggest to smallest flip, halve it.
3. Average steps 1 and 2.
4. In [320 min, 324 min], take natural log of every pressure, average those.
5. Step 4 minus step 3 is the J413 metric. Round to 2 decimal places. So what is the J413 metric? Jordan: 5.95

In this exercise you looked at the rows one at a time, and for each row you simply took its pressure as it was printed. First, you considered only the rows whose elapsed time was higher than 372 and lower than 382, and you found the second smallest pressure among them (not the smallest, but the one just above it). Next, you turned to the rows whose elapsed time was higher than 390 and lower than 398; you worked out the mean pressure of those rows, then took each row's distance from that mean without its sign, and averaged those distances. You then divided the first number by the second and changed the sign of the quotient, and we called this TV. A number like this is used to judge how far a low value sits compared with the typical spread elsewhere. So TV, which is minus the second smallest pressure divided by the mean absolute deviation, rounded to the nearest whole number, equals -36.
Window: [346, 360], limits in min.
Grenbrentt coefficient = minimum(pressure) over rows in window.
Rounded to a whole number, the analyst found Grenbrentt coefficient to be 478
